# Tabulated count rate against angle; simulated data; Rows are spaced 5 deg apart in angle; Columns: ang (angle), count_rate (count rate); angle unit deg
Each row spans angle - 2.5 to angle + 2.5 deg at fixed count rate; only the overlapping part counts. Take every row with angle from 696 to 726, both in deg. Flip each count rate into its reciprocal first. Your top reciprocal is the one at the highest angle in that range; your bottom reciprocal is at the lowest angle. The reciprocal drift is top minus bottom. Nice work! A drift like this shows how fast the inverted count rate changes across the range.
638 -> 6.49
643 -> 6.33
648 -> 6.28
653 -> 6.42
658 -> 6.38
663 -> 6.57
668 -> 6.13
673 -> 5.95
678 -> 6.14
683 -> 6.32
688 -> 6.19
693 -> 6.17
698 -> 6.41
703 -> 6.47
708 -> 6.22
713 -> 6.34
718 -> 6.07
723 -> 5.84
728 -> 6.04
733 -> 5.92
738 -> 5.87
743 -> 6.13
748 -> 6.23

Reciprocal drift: 0.015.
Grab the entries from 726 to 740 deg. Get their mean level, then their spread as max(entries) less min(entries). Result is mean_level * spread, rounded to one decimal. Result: 1.0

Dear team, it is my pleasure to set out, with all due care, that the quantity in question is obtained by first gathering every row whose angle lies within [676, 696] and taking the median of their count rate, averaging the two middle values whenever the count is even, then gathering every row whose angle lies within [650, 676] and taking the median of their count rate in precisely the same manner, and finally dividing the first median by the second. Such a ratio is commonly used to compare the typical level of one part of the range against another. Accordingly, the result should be 0.969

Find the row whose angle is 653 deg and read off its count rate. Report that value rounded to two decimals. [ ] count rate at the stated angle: 6.42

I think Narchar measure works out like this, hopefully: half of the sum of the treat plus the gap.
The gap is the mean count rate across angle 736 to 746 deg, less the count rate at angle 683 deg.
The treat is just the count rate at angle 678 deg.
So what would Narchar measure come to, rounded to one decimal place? 2.9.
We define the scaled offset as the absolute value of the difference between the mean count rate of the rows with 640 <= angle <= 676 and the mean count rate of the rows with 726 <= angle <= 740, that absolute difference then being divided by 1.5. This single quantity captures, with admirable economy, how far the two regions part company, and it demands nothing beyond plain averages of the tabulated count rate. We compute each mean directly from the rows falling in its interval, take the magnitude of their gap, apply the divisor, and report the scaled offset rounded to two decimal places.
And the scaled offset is 0.23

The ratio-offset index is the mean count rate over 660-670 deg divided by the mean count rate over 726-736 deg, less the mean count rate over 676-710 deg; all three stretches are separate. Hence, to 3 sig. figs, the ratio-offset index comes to -5.21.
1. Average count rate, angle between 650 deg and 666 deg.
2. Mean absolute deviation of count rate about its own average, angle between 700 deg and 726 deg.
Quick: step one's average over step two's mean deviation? 35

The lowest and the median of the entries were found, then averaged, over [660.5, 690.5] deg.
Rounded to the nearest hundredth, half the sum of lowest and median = 6.06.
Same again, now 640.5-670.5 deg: 6.24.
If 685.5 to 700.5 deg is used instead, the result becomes 6.18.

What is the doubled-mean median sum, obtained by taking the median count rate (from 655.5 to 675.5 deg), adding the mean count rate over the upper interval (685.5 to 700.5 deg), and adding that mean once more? 18.8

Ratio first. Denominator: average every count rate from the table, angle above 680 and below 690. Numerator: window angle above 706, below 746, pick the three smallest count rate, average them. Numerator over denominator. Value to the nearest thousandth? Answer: 0.940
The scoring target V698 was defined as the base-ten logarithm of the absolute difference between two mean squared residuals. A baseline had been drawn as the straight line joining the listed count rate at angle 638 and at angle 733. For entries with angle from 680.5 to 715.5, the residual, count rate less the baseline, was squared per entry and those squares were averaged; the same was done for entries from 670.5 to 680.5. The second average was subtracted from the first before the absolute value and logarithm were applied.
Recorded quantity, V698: -1.91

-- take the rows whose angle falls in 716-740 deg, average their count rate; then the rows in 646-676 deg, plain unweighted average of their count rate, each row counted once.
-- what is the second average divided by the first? 1.06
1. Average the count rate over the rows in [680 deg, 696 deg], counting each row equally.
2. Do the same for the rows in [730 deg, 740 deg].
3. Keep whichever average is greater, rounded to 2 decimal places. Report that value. 6.23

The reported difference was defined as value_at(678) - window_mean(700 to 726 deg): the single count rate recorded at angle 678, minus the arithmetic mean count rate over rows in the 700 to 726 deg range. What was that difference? -0.05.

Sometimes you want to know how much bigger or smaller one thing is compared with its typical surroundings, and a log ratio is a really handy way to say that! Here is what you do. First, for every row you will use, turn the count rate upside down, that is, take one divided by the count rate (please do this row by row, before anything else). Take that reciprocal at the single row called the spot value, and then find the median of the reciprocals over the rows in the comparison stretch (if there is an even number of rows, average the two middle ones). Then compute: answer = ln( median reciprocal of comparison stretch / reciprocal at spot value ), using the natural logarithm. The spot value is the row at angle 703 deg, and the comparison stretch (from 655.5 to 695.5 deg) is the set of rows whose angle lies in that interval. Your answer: 0.046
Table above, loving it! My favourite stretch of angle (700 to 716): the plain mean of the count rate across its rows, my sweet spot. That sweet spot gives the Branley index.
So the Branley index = 6.34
